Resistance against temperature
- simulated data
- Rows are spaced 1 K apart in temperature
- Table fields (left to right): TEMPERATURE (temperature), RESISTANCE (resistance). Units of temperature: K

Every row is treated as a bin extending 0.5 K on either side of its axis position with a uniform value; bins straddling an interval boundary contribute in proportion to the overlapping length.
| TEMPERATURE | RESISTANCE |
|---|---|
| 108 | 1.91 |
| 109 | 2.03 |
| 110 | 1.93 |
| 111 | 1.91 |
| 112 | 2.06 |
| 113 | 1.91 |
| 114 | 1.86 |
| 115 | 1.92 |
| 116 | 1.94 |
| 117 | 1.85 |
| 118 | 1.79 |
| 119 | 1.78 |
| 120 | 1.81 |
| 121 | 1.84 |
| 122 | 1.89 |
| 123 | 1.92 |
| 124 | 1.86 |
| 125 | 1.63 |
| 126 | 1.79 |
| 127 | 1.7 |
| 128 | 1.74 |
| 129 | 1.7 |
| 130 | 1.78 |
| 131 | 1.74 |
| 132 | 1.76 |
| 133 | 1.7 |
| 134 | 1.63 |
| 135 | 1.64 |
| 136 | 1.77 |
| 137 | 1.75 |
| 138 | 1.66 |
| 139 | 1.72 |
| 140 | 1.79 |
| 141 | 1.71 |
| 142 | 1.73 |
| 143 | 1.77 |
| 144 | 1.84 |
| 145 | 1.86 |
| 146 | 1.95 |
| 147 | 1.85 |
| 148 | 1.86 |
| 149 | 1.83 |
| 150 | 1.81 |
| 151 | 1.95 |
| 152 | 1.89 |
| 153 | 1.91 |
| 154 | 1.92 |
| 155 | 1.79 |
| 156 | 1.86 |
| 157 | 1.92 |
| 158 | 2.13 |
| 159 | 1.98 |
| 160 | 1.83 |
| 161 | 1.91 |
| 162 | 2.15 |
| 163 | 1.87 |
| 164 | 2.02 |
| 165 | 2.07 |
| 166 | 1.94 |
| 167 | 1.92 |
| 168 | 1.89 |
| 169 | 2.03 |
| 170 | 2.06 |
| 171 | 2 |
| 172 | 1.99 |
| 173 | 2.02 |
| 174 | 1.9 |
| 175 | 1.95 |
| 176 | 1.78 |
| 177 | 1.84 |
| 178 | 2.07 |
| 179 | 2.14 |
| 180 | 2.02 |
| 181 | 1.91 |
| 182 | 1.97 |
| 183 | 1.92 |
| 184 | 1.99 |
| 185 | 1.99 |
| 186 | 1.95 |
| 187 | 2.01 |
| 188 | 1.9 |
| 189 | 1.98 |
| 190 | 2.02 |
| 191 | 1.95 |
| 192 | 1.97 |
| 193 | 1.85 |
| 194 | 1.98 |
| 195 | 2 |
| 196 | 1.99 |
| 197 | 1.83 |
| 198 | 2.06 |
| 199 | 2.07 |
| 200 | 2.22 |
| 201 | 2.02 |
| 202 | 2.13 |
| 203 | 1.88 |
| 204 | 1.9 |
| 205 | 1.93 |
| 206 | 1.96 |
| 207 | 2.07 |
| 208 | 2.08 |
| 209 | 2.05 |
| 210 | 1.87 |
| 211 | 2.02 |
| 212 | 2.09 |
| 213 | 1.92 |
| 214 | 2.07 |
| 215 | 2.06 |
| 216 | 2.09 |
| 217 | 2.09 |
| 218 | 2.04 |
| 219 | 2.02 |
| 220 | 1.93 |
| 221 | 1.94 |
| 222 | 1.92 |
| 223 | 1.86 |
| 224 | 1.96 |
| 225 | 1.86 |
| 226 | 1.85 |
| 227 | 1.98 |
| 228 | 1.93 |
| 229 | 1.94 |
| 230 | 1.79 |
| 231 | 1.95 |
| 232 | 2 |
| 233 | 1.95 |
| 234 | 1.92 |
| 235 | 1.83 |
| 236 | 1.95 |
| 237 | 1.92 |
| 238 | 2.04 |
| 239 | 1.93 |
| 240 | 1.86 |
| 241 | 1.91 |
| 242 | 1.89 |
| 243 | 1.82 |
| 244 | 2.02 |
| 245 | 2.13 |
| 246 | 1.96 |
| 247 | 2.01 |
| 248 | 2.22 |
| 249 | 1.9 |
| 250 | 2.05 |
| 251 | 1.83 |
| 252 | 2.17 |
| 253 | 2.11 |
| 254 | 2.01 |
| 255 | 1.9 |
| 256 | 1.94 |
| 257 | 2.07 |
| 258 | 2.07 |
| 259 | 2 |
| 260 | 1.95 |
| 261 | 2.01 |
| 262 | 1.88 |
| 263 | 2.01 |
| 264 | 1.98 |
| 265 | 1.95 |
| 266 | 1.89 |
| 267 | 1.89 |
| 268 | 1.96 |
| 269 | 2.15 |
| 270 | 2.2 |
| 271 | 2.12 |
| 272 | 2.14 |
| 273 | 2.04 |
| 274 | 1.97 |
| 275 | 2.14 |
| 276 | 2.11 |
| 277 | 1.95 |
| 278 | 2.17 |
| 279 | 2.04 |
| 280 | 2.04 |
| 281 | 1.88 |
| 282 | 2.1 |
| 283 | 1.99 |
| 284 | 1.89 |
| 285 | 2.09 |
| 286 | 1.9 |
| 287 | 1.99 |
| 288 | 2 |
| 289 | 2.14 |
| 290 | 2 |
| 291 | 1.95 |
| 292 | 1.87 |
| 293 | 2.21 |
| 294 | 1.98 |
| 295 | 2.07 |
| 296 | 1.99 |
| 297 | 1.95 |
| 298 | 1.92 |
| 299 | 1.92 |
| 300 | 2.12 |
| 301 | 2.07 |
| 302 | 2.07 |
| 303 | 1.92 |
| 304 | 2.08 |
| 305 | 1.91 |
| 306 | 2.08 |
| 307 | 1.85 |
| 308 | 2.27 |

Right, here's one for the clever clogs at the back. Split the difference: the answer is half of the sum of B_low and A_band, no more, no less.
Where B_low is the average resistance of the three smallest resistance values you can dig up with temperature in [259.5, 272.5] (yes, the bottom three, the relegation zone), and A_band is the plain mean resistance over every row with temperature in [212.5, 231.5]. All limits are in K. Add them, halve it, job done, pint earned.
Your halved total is 1.92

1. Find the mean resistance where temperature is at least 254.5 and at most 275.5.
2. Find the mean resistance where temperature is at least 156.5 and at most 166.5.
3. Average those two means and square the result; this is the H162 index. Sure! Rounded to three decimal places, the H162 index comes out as 3.989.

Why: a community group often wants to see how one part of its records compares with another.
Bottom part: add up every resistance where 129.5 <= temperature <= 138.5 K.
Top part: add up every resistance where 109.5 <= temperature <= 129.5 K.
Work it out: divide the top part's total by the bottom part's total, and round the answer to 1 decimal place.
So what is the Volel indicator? 2.4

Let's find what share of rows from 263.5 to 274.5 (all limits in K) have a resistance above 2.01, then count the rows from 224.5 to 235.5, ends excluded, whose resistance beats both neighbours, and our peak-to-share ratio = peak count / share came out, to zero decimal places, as 7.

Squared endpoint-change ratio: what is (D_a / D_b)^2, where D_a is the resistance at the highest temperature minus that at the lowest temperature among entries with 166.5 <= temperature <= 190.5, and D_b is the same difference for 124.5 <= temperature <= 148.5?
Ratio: 0.19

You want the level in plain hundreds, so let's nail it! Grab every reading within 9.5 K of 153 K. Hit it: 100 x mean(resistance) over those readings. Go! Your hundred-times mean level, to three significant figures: 191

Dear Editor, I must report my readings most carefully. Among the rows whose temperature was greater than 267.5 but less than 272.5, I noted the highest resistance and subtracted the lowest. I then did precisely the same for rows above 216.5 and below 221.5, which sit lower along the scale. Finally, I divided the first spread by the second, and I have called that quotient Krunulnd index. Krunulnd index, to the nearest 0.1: 1.5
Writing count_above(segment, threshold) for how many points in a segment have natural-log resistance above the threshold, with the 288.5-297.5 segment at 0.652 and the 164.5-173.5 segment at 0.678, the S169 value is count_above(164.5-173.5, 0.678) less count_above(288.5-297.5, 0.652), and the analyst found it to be -2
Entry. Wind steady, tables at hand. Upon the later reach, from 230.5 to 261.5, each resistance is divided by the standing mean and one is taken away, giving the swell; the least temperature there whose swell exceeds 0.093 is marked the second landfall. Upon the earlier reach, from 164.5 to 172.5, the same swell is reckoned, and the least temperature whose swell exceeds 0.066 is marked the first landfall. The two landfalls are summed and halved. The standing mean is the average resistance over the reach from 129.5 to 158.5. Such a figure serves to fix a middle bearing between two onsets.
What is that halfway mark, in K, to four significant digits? 198.5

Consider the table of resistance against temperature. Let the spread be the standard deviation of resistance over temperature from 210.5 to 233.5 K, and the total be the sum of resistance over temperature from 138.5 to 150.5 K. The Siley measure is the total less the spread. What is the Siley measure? 22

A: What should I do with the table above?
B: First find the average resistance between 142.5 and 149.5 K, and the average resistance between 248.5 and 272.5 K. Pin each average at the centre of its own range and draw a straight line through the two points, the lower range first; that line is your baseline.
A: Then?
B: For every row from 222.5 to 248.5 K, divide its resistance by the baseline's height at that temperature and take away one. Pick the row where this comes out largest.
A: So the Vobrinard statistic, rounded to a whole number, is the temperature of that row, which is 248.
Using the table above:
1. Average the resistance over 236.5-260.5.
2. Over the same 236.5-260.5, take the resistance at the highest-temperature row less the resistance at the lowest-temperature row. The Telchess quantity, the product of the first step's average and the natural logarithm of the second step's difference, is -7.0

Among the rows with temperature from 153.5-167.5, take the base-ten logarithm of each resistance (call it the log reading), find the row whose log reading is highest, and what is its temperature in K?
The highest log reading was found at 162 K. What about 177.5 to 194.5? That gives 179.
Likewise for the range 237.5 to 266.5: 248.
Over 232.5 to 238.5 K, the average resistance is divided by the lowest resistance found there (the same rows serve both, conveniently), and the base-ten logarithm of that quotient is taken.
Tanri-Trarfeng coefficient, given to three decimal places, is 0.024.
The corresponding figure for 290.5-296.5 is 0.032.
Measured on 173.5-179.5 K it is 0.039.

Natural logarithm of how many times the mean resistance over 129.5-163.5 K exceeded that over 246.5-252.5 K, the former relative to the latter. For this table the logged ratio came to -0.10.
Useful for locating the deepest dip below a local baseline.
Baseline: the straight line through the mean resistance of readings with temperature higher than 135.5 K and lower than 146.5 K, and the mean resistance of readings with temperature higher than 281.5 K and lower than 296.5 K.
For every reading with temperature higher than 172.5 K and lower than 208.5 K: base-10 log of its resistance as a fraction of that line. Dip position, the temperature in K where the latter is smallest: 176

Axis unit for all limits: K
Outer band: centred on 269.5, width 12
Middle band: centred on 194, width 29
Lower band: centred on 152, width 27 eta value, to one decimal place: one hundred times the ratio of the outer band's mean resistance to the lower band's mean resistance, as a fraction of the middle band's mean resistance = 54.4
